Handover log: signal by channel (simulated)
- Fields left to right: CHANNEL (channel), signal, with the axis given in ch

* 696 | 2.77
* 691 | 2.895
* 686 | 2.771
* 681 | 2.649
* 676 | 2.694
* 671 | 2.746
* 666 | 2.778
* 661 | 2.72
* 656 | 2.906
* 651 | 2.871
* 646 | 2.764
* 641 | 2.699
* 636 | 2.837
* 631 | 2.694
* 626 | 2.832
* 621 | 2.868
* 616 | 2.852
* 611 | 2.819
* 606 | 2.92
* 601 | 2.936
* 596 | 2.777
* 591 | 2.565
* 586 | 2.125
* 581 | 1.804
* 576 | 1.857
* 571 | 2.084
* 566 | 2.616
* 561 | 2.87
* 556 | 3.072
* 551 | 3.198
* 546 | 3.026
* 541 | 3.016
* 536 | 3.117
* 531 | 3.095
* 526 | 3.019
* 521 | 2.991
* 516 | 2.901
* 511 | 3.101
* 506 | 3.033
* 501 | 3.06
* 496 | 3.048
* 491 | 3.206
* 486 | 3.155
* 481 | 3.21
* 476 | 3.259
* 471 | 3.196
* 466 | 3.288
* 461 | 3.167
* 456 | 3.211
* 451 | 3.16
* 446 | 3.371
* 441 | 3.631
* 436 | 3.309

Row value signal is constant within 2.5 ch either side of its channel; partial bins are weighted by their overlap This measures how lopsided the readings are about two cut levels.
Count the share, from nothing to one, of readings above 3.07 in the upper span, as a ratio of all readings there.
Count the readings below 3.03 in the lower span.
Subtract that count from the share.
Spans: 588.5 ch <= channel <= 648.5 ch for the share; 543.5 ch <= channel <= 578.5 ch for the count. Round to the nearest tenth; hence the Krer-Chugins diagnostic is -5.0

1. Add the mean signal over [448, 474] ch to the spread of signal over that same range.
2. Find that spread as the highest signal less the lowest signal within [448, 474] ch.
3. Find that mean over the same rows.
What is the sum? 3.3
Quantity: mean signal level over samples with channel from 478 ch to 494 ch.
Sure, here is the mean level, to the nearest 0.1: 3.2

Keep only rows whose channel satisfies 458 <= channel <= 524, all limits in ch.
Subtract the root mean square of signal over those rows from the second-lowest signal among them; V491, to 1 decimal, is -0.1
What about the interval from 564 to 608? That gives -0.6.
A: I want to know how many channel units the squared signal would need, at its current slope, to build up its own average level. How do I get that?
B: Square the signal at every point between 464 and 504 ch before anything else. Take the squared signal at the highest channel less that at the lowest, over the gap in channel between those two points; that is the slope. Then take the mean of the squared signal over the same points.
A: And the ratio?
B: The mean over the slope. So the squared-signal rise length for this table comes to -244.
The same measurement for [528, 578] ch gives -59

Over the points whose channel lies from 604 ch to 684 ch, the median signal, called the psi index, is 2.8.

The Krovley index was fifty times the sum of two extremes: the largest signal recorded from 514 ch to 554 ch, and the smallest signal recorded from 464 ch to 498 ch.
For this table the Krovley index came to 312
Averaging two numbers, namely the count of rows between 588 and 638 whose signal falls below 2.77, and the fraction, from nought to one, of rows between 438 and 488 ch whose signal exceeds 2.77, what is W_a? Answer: 1.5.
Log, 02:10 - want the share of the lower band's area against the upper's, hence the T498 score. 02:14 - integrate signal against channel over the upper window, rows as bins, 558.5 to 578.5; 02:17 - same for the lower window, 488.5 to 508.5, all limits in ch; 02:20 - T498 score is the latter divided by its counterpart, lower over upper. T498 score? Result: 1.31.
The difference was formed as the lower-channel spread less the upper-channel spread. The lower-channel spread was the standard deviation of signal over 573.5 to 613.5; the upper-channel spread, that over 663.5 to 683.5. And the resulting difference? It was 0.4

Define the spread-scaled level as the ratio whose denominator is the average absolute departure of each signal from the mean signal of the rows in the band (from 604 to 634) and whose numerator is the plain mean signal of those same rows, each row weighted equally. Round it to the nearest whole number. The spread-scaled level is 57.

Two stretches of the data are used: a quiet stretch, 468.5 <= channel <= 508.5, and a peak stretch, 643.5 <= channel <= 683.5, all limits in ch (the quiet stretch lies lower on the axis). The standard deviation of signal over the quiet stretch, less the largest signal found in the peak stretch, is -2.82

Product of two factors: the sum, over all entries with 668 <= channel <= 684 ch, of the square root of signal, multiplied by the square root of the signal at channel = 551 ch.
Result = 8.8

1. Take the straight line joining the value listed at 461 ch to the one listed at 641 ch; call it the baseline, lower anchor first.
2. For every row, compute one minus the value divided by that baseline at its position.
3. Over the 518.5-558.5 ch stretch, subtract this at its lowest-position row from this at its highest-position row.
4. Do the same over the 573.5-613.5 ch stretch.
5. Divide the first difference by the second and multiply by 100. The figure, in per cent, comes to 16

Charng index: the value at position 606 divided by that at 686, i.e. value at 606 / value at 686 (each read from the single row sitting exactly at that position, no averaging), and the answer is 1.05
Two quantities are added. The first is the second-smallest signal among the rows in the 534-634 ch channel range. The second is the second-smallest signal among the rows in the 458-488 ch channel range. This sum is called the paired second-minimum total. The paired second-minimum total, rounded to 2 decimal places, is 5.02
